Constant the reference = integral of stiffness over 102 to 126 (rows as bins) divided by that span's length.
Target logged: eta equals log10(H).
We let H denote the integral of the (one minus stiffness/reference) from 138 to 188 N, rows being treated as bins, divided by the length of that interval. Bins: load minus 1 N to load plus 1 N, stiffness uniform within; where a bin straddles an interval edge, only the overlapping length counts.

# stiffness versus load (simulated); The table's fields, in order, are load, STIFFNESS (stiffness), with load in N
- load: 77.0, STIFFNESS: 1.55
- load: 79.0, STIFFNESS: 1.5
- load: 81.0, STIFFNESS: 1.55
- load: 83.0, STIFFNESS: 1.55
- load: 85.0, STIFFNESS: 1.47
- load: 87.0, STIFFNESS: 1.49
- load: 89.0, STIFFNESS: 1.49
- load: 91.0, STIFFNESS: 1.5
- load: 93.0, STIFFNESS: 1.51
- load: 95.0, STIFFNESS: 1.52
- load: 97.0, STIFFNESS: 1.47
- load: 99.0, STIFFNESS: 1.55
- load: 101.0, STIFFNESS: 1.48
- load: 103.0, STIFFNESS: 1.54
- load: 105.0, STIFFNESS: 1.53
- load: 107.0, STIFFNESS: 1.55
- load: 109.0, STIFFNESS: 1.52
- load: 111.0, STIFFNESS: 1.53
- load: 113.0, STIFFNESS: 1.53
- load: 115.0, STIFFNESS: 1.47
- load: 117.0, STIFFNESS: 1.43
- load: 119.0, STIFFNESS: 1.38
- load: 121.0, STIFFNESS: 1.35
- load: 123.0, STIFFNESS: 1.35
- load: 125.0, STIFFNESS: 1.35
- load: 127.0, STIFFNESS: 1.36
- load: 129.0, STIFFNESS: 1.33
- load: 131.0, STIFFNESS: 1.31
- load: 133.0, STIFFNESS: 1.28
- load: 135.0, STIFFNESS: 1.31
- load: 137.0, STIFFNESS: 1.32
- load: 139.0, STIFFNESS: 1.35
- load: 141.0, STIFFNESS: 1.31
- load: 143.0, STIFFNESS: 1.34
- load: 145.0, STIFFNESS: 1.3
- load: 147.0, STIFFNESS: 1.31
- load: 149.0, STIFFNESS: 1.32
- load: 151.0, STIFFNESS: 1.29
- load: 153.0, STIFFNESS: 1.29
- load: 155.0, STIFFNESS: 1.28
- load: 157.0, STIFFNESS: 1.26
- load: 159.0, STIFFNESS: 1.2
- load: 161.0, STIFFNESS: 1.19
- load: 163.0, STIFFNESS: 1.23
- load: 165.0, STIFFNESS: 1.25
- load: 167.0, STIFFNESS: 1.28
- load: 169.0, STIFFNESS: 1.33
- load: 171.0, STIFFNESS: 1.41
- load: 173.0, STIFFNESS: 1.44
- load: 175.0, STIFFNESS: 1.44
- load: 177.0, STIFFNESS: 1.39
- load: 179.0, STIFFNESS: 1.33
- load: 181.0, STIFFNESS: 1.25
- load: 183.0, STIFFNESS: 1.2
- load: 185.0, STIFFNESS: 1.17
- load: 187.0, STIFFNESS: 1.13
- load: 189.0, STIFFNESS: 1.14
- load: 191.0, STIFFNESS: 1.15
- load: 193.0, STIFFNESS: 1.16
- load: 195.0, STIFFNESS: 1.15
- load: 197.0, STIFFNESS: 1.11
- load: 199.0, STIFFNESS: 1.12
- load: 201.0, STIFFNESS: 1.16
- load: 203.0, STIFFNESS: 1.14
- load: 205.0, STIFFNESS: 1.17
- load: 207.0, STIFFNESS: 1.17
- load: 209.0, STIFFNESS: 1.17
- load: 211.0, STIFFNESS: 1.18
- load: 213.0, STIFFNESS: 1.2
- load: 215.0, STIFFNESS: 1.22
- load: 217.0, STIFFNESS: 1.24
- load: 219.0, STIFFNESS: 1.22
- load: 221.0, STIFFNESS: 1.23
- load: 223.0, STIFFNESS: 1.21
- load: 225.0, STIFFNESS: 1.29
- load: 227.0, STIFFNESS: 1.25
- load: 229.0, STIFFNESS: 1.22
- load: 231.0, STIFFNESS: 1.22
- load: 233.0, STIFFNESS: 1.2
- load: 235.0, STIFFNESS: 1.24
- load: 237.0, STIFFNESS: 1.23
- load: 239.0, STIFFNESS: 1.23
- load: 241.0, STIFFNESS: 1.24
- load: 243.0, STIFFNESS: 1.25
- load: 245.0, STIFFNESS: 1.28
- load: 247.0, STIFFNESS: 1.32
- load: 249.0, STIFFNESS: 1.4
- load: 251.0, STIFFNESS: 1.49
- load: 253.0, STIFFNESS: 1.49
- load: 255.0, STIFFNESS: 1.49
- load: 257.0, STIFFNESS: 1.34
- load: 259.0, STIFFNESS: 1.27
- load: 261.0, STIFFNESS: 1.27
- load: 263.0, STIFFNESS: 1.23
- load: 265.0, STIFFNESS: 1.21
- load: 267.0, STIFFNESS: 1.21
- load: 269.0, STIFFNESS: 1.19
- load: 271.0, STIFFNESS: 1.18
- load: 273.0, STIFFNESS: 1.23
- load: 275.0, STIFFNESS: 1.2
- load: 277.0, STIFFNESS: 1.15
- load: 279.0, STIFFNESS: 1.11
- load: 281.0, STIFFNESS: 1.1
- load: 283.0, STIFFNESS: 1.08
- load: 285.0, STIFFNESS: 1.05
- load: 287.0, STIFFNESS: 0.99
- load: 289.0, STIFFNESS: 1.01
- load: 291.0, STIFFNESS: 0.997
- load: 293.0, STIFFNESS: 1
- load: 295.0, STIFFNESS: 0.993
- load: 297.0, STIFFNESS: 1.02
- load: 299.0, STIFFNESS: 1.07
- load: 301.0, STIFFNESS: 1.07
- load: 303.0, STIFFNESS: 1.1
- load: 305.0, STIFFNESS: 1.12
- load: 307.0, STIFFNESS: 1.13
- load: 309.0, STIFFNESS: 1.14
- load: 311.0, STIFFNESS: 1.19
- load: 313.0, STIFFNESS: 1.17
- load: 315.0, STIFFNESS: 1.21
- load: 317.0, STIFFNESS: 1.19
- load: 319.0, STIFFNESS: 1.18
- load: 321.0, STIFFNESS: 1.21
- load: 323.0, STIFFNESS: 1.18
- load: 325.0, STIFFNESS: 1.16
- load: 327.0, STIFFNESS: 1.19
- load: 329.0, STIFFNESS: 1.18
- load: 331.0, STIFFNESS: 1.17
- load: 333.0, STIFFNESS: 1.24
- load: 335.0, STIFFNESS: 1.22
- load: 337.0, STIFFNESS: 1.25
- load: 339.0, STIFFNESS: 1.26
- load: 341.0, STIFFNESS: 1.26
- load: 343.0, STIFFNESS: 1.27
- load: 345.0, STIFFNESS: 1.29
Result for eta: -0.94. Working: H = 0.12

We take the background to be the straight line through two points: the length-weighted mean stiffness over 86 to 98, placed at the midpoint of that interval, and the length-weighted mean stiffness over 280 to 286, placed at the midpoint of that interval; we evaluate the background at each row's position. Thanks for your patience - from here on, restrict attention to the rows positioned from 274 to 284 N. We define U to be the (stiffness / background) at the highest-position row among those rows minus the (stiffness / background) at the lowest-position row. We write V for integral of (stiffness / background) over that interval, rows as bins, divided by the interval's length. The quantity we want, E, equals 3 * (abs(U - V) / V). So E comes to 3.3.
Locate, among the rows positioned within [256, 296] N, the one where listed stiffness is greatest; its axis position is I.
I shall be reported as 257.0 N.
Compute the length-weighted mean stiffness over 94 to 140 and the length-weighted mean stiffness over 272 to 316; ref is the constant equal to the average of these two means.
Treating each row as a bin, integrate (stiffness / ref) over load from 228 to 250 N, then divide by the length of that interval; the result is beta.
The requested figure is 1.00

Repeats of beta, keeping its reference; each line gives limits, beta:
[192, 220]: 0.93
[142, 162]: 1.01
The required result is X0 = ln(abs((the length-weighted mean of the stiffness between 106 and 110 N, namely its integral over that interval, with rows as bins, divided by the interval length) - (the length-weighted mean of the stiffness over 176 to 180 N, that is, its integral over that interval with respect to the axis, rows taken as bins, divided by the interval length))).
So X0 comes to -1.74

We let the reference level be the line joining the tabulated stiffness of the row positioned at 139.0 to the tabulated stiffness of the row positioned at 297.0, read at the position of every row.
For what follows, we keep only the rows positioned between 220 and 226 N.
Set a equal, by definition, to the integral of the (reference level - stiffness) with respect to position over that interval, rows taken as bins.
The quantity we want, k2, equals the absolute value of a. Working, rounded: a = -0.41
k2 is 0.41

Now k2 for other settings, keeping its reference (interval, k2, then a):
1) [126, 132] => 0.23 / 0.23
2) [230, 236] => 0.40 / -0.40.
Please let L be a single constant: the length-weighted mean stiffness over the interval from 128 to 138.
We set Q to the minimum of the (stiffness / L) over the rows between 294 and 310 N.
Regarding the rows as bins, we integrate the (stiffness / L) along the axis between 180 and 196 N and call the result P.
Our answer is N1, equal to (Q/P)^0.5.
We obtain 0.230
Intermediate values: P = 14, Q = 0.76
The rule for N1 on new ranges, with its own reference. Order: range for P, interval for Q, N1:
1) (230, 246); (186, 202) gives 0.237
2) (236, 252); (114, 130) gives 0.252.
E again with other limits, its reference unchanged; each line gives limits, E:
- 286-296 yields 2.9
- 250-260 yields 3.4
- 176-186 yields 3.5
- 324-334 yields 2.7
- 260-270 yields 3.1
